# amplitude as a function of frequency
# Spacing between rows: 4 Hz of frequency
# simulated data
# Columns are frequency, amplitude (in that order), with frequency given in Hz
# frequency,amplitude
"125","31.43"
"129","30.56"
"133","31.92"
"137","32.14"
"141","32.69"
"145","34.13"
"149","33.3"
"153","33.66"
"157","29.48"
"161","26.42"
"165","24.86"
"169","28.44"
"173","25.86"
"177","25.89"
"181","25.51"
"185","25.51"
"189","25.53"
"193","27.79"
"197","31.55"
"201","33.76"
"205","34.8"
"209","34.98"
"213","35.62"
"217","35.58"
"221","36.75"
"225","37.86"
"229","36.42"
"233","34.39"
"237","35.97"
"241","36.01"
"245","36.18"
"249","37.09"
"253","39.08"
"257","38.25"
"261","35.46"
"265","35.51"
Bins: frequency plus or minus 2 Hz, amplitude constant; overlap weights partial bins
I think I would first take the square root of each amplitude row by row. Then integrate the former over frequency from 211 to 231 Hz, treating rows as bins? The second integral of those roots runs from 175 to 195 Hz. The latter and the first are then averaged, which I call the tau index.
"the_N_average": 111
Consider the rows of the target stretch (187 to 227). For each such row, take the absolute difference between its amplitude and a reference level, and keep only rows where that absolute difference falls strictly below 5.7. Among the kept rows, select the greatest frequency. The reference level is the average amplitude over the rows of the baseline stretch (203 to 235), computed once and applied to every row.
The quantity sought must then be 225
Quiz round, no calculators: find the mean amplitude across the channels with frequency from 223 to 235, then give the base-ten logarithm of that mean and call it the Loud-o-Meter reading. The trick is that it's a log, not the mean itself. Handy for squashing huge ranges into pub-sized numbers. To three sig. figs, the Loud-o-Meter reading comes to 1.56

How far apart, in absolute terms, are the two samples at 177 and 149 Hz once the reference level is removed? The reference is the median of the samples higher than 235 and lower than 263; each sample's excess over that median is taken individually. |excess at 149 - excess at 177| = 7.4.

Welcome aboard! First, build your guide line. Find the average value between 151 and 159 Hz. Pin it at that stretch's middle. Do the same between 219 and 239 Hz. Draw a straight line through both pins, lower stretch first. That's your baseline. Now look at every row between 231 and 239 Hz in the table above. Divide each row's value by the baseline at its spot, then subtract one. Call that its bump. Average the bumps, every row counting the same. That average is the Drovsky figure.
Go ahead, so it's -0.040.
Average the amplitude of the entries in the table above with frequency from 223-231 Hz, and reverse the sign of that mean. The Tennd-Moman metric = -37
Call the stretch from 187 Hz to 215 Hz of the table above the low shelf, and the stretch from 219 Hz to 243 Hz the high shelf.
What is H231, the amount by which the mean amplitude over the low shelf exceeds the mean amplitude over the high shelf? -4.2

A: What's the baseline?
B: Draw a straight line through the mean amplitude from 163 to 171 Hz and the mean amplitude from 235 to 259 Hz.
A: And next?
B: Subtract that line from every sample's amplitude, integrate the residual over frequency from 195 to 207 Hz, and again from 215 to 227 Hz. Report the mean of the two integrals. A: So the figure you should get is 32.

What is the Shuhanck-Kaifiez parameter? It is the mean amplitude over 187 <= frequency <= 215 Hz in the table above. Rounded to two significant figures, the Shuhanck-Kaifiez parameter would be 32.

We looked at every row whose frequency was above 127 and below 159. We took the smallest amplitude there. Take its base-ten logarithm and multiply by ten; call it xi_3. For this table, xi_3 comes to 14.7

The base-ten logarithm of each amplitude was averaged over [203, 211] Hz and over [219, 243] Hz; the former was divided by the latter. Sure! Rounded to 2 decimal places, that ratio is 0.99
